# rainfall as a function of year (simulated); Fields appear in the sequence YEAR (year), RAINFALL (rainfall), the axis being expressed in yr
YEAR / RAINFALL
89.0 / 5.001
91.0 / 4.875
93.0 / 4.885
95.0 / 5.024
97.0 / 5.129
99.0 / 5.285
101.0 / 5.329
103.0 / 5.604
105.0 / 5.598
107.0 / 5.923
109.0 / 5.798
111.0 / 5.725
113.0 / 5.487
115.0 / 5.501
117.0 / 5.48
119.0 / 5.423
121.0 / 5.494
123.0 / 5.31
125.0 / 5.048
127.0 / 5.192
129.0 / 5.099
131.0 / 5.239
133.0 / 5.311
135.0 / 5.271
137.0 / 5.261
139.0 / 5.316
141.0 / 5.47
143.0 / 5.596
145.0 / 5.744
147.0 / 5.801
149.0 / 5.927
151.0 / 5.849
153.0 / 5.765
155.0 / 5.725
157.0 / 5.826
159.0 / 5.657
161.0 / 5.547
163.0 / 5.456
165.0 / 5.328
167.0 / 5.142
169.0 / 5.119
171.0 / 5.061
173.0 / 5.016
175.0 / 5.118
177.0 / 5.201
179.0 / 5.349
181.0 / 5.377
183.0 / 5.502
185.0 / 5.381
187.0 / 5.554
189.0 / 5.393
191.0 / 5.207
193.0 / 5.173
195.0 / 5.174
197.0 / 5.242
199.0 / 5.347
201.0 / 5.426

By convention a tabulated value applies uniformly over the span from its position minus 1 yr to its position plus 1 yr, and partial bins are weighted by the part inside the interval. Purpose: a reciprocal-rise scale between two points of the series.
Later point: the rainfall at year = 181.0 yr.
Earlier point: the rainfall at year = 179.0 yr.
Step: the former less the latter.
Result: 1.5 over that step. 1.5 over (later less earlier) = 54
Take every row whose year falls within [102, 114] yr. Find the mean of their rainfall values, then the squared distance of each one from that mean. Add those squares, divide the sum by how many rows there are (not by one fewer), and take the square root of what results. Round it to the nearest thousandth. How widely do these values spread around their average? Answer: 0.144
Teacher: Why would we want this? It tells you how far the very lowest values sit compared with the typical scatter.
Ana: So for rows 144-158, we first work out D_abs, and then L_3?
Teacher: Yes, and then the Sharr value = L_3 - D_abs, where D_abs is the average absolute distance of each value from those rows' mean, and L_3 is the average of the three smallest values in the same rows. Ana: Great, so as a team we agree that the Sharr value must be 5.69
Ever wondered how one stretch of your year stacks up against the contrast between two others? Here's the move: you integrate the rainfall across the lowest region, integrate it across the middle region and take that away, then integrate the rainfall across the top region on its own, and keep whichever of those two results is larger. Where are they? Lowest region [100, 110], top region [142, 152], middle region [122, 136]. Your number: 58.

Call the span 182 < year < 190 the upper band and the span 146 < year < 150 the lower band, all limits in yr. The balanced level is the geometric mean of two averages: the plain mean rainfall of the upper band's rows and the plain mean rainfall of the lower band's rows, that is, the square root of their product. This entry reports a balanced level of 5.66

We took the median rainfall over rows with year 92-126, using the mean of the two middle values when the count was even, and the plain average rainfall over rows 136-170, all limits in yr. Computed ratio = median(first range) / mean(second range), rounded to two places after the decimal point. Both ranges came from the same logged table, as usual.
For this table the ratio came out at 0.99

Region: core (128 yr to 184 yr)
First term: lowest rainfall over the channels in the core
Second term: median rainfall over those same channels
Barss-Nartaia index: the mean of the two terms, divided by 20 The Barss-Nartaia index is 0.259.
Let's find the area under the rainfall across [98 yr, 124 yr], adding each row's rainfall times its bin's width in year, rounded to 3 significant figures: 144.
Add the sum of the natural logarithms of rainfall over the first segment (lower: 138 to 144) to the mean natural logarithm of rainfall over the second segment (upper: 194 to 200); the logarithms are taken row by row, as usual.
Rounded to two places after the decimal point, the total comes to 6.75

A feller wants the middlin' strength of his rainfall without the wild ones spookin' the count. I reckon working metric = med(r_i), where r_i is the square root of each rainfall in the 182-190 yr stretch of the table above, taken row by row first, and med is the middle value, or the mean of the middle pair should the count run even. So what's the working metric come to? 2.33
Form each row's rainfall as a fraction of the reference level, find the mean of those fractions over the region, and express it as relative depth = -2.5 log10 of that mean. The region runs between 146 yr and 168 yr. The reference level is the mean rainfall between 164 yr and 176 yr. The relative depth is -0.10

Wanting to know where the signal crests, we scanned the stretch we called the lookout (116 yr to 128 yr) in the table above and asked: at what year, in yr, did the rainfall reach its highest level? 121.0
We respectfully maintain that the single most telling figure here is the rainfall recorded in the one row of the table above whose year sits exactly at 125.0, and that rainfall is 5.048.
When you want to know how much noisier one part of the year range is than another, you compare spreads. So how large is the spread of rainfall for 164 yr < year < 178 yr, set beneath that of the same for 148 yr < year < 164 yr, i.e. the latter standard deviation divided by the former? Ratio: 1.6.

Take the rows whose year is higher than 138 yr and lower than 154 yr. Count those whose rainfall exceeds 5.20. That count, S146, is 8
